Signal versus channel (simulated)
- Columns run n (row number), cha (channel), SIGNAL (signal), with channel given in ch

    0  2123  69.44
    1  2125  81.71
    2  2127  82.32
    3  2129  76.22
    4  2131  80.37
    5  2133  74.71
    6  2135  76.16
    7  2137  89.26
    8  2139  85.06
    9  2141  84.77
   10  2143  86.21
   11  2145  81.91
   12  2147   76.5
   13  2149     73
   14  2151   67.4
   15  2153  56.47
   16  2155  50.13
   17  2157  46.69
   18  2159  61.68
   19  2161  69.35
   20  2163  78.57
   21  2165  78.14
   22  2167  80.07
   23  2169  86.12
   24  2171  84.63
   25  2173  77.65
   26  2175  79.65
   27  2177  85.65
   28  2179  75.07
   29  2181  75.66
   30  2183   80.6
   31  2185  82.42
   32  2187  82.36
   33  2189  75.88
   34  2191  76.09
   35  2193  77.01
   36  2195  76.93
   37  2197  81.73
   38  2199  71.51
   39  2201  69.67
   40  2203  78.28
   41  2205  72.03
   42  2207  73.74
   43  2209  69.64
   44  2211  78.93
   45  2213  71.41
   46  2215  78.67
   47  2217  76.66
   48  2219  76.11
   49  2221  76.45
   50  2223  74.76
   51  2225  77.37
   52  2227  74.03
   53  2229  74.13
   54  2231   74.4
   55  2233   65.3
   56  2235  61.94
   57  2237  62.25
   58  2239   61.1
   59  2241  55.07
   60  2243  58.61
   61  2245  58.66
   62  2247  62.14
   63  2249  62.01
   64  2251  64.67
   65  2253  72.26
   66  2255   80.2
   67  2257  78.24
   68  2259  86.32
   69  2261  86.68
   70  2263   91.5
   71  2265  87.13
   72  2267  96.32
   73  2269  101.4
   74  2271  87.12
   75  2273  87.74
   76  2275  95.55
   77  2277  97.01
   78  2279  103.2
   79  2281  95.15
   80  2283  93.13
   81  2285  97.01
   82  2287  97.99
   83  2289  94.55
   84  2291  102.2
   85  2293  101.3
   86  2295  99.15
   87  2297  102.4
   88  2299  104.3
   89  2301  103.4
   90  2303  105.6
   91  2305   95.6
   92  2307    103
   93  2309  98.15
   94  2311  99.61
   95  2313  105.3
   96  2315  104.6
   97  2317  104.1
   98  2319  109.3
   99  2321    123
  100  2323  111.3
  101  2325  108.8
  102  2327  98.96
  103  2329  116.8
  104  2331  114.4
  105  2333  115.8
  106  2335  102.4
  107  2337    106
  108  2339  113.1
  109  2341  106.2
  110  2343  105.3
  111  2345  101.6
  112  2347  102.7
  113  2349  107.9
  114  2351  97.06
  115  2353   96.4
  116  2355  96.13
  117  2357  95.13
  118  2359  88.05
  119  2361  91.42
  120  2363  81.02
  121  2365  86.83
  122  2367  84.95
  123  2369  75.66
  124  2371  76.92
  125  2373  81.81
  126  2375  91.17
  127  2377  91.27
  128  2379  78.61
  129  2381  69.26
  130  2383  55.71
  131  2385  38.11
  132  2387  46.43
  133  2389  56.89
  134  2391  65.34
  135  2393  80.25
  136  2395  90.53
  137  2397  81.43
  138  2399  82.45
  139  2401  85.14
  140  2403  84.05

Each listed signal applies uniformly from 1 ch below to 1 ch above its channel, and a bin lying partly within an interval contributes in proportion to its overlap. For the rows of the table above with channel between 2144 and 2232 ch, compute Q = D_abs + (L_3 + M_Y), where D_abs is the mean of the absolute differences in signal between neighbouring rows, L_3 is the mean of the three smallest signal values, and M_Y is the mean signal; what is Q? 130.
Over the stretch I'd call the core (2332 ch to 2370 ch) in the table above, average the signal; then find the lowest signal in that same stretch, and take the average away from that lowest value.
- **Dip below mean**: -22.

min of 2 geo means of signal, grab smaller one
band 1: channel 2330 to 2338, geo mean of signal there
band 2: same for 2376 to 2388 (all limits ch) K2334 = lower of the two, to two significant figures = 60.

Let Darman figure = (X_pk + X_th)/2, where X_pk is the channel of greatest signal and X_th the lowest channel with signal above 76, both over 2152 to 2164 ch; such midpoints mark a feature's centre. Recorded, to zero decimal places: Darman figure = 2163 ch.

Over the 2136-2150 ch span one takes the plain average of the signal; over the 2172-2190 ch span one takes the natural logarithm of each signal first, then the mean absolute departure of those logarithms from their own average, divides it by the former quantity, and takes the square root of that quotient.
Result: 0.021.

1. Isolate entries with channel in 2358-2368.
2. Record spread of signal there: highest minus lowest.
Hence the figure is 10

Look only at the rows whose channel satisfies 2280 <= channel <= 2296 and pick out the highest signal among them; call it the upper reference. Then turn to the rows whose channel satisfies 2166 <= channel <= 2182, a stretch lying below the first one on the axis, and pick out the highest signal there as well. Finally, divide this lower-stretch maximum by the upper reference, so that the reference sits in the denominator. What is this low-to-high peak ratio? 0.84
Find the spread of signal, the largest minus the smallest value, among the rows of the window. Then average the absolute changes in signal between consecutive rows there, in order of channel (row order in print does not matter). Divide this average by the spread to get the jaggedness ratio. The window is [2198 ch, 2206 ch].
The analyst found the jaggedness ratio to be 0.65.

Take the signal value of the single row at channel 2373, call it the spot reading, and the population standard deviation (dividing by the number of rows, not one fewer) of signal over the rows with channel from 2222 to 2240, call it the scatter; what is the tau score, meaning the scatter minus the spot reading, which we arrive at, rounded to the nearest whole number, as -76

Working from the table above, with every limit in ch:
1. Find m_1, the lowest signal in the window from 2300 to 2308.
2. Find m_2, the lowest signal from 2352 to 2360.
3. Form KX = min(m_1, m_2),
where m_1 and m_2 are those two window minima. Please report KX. 88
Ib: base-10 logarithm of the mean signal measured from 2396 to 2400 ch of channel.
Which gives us 1.91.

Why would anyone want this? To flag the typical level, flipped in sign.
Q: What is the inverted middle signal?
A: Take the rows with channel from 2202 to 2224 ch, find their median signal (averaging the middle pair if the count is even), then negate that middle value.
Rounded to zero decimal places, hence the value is -76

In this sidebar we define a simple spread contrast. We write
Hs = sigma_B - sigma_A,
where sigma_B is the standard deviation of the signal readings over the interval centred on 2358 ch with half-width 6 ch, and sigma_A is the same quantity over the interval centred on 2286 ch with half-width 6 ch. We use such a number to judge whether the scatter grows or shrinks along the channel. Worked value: 3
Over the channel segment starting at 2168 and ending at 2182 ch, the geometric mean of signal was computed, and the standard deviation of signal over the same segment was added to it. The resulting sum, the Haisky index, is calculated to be 85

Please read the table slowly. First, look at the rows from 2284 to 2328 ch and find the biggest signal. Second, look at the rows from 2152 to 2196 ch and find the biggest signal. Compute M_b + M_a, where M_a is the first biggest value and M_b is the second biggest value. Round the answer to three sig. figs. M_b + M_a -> 209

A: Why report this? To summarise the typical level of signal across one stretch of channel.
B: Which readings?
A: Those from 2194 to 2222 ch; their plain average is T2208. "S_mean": 75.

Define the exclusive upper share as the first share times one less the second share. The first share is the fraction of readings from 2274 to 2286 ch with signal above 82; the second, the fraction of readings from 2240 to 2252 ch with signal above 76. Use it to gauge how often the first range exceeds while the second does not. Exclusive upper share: 1.0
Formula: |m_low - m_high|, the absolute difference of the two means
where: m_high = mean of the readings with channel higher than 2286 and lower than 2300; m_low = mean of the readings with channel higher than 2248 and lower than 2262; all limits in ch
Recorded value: 25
